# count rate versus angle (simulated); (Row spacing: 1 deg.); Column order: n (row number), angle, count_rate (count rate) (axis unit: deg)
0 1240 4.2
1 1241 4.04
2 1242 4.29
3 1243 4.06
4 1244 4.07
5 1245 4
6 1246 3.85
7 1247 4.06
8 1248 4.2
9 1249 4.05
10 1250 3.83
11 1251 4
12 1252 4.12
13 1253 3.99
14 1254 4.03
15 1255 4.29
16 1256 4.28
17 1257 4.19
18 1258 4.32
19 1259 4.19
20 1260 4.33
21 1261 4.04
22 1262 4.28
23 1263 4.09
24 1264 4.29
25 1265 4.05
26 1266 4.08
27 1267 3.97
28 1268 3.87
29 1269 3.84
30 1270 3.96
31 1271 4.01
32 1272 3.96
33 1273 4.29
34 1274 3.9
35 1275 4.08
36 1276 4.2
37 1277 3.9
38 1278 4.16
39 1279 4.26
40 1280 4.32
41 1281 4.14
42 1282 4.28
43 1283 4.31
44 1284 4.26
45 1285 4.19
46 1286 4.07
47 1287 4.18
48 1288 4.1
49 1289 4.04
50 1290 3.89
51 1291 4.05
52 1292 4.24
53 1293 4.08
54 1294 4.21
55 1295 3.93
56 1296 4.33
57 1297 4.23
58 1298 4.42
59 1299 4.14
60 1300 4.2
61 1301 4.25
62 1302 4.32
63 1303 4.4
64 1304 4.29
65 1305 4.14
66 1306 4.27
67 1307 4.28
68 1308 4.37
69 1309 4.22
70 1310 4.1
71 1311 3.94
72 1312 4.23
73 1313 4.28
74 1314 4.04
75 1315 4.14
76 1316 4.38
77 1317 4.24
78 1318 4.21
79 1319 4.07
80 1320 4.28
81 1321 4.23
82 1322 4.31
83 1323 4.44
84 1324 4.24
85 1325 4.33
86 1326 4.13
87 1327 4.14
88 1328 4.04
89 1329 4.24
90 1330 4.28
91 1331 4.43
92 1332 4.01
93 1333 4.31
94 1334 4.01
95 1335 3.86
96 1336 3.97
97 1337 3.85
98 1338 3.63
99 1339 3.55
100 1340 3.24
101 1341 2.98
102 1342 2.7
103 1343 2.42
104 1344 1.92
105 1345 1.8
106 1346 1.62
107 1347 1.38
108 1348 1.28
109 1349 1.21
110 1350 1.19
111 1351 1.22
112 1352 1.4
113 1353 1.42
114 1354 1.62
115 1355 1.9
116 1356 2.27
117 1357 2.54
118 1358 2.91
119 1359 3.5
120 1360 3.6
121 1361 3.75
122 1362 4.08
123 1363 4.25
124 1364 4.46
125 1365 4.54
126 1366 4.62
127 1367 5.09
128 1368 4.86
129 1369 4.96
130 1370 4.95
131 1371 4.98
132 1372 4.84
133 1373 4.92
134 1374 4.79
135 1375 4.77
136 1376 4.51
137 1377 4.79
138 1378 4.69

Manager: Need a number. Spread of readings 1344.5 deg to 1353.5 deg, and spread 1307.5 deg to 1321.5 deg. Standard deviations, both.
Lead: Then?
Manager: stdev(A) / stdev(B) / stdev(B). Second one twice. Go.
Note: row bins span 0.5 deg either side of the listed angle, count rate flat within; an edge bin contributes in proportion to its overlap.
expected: 13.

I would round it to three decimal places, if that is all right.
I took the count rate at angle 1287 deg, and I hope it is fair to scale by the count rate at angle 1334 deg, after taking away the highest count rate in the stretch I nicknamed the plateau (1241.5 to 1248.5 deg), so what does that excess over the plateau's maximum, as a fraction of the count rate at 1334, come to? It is -0.027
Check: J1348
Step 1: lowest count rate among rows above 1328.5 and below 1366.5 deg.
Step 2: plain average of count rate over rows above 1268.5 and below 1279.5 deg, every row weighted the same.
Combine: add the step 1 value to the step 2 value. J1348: 5.2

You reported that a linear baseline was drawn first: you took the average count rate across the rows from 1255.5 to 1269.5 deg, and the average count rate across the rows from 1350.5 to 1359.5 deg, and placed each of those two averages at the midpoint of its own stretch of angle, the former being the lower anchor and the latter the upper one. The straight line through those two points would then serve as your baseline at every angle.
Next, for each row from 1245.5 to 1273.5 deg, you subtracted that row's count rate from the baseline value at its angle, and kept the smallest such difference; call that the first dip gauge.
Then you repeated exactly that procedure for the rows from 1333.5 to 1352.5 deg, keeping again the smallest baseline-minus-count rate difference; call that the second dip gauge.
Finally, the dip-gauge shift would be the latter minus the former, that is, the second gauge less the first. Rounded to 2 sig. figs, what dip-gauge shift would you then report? -1.1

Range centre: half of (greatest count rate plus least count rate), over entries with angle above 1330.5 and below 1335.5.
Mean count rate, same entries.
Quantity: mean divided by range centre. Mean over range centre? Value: 0.99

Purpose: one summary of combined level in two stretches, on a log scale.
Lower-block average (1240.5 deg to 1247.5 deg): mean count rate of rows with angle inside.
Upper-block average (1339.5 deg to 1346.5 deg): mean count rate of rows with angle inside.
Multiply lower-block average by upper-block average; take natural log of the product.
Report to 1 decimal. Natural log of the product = 2.3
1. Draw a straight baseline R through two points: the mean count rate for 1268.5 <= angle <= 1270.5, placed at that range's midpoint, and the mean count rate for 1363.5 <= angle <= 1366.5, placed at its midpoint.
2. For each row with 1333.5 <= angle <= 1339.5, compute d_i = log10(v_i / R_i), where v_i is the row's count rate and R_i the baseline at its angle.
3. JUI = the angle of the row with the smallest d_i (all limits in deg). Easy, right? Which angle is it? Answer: 1339 deg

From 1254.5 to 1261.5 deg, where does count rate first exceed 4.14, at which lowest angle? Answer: 1255 deg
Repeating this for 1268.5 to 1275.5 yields 1273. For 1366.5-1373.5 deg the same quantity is 1367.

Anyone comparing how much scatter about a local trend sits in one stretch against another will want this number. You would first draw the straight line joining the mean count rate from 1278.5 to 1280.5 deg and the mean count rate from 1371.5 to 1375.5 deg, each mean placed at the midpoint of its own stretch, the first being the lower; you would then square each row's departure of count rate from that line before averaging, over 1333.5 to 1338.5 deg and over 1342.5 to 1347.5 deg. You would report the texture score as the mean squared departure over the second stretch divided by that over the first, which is 14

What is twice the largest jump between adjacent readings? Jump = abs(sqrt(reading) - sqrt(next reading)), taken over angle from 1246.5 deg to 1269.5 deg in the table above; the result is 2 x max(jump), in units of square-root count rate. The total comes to 0.14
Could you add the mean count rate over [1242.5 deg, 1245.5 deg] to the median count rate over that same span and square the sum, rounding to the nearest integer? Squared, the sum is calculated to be 66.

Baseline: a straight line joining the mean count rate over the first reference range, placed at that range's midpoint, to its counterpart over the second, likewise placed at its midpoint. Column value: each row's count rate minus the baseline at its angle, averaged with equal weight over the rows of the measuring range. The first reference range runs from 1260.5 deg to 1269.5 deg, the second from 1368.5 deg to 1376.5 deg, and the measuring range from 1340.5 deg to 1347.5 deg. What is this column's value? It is -2.5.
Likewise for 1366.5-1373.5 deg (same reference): 0.1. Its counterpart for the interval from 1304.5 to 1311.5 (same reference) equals -0.2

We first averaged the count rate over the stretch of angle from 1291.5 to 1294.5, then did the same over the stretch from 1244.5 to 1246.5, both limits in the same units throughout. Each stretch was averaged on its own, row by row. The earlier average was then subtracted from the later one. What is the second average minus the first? -0.25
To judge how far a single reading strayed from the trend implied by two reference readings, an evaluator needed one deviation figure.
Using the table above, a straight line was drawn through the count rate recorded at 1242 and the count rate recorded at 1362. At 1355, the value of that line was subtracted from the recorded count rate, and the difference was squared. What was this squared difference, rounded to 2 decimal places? 4.81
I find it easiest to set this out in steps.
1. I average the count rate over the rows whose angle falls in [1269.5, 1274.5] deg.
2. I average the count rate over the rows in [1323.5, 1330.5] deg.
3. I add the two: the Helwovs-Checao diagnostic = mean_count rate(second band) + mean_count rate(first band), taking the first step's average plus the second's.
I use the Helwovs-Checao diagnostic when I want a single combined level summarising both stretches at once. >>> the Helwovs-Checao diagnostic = 8.2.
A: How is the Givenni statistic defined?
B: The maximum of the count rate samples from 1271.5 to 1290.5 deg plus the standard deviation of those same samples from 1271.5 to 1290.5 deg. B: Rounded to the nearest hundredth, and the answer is 4.46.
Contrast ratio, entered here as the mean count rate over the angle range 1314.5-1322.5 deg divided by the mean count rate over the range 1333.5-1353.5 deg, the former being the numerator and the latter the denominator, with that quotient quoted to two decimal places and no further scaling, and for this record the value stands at 1.74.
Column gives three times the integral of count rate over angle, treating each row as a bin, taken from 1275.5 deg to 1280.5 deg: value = 62.5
